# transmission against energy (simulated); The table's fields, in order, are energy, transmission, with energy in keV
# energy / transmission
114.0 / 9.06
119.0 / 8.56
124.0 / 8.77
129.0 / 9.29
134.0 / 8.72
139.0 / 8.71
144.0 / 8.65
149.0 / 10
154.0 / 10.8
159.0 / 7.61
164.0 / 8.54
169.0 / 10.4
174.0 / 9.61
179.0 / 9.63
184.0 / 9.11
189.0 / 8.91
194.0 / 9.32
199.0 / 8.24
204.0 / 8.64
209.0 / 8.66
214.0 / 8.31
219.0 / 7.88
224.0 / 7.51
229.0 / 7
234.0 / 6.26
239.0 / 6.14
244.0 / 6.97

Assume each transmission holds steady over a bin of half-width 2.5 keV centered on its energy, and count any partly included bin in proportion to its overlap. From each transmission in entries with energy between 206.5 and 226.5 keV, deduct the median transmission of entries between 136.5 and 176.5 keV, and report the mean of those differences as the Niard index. -1.1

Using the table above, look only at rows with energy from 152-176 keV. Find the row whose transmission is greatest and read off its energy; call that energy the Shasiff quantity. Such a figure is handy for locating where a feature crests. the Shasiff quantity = 154.0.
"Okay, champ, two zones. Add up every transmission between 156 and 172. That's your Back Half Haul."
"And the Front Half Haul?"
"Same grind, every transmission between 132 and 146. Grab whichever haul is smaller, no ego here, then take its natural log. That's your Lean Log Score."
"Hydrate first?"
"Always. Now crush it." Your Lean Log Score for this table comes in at 3.26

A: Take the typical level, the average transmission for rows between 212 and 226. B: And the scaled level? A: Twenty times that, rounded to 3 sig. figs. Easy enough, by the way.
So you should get 158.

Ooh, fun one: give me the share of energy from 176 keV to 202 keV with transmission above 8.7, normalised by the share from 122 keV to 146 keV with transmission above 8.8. 4.0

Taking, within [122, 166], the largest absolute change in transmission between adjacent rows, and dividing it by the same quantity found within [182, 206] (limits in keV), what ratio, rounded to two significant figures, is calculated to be 3.0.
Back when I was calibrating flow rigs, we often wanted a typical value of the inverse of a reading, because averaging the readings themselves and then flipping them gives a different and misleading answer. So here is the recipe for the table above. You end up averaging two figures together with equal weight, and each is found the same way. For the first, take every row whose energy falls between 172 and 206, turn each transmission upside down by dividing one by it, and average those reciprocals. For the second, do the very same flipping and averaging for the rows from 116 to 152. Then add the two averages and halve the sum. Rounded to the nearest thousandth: 0.111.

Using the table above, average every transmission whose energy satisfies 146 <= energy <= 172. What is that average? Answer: 9.5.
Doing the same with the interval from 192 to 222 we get 8.5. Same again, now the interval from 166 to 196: 9.5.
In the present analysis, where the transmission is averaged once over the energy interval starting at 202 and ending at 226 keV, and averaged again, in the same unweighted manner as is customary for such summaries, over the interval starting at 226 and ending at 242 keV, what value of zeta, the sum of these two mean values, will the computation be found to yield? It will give 14.7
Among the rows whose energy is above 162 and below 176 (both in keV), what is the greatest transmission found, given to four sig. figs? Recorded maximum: 10.40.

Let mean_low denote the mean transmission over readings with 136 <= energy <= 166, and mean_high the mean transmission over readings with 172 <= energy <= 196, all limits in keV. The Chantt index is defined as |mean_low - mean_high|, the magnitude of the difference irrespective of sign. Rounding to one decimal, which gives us 0.3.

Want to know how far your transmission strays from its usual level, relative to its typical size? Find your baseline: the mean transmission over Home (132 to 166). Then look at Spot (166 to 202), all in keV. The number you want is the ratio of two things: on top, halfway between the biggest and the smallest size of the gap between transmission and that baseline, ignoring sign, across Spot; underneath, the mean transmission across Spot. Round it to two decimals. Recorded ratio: 0.08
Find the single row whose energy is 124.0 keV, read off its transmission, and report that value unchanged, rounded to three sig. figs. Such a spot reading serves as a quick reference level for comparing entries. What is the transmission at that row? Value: 8.77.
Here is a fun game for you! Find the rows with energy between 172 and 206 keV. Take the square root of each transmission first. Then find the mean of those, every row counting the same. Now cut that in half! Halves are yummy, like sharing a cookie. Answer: 1.50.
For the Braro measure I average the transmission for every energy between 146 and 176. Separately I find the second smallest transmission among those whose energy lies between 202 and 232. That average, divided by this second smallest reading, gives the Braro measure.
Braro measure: 1.26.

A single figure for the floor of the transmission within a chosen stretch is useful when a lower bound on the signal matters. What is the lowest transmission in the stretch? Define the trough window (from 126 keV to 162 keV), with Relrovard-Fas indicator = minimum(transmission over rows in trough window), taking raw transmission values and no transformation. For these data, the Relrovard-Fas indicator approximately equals 7.61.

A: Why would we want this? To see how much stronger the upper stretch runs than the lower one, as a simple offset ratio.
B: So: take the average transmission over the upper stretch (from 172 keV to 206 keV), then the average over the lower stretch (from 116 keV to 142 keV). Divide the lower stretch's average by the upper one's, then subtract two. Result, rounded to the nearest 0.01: -1.03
